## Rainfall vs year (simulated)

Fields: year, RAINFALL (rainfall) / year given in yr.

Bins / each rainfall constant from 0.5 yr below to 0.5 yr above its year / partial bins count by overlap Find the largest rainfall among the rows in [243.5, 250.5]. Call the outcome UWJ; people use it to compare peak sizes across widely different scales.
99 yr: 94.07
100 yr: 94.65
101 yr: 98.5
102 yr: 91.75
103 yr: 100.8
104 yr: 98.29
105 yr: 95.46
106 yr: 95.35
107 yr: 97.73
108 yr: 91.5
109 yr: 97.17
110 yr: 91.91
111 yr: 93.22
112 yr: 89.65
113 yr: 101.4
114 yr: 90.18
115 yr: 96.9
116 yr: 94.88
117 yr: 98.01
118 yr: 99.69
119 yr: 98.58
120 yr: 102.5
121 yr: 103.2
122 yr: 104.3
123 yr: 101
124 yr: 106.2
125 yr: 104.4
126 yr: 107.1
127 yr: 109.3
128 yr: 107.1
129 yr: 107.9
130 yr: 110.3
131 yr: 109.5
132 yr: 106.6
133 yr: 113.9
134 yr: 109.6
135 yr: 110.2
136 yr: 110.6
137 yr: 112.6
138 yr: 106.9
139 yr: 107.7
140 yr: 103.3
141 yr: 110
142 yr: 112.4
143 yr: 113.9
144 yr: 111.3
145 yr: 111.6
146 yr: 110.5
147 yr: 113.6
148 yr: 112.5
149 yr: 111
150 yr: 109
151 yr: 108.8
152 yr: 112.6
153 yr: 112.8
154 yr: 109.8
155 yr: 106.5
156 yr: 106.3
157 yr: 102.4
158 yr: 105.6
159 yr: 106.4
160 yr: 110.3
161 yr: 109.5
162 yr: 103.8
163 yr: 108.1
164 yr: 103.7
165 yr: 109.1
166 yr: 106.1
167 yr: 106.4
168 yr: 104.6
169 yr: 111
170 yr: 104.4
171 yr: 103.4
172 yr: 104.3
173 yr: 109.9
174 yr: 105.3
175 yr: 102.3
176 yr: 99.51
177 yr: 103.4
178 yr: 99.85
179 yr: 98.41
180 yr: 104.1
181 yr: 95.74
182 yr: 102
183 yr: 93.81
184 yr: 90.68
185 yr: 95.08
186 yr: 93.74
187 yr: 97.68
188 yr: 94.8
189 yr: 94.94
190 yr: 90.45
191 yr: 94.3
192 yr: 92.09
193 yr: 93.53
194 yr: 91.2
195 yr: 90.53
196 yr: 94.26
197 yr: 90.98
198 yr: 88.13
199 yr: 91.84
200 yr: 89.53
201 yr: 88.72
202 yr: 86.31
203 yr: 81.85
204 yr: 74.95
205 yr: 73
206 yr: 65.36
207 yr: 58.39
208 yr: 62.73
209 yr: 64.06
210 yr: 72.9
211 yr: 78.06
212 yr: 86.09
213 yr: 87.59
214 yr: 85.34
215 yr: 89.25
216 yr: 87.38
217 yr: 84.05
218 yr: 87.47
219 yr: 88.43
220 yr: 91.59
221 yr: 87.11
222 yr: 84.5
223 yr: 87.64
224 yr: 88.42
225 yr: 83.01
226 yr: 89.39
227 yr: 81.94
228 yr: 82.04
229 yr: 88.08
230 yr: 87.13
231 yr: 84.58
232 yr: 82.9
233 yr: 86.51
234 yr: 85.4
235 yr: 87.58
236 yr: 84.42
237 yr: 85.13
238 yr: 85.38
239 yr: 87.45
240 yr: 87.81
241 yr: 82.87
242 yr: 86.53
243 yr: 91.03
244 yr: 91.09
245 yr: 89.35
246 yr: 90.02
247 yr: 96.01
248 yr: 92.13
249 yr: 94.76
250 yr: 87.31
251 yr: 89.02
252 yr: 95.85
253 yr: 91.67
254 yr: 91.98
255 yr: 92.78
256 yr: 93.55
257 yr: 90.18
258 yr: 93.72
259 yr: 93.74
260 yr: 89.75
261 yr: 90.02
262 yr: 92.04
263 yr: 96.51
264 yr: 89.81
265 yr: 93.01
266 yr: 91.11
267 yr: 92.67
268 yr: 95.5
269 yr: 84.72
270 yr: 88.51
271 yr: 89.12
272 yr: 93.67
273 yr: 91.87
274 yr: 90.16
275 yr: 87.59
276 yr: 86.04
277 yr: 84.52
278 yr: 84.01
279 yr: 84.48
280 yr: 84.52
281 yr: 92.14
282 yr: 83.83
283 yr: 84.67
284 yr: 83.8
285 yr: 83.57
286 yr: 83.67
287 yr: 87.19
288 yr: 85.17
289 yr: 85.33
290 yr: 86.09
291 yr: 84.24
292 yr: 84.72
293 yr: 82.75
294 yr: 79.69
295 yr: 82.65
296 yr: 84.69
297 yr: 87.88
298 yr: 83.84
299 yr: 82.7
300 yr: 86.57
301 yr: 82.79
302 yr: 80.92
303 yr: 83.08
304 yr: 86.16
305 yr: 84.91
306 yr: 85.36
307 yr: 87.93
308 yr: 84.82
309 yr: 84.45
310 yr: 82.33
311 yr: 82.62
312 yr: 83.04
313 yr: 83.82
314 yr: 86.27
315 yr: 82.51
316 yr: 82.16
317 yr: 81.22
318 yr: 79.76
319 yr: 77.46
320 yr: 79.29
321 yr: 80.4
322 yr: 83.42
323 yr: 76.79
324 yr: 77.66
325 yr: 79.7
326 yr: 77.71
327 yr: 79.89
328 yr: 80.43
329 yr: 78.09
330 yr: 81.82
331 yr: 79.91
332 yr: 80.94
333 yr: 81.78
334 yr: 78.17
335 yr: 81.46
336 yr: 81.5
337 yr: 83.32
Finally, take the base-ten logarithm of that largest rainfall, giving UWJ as 1.98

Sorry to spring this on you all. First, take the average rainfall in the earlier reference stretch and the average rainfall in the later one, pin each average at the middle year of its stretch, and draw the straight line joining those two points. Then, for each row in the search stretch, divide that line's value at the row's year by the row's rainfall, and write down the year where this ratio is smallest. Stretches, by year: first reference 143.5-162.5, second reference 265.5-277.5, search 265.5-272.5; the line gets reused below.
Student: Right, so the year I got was 268 yr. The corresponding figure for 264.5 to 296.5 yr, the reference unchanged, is 268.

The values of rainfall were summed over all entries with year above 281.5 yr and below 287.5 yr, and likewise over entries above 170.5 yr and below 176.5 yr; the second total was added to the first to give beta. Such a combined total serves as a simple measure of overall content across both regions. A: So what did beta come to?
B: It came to 1131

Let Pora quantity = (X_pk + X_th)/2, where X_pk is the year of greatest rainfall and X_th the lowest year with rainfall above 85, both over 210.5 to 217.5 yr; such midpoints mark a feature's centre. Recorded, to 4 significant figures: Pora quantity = 213.5 yr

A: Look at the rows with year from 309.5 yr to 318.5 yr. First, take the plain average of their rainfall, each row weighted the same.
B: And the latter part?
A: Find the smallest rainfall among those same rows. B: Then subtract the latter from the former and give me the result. 2.88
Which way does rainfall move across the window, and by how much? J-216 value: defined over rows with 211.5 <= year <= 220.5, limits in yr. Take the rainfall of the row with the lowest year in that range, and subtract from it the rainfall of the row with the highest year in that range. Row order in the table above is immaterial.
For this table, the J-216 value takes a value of -5.5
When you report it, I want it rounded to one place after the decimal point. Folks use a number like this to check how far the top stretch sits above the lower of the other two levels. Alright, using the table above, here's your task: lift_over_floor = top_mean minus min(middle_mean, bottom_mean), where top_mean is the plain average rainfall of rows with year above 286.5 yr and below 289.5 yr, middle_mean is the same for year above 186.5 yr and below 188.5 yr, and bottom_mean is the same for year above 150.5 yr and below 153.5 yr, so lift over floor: -10.3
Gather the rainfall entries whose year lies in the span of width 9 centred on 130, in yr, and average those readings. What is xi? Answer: 109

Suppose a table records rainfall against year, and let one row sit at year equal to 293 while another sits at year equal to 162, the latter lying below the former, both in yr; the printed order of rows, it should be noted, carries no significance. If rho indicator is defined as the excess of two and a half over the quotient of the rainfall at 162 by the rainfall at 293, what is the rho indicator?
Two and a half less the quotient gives 1.25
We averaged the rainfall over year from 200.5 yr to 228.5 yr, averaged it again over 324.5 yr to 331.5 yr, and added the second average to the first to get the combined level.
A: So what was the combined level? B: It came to 161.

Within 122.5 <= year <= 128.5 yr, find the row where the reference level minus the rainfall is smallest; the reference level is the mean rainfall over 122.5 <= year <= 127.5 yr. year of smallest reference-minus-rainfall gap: 127 yr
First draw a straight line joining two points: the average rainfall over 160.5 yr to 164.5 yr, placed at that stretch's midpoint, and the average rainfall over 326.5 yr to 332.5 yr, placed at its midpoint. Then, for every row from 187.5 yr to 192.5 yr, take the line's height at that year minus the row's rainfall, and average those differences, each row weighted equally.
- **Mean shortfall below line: 9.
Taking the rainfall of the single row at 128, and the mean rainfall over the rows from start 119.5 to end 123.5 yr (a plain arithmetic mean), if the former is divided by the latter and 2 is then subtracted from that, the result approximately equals -0.96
